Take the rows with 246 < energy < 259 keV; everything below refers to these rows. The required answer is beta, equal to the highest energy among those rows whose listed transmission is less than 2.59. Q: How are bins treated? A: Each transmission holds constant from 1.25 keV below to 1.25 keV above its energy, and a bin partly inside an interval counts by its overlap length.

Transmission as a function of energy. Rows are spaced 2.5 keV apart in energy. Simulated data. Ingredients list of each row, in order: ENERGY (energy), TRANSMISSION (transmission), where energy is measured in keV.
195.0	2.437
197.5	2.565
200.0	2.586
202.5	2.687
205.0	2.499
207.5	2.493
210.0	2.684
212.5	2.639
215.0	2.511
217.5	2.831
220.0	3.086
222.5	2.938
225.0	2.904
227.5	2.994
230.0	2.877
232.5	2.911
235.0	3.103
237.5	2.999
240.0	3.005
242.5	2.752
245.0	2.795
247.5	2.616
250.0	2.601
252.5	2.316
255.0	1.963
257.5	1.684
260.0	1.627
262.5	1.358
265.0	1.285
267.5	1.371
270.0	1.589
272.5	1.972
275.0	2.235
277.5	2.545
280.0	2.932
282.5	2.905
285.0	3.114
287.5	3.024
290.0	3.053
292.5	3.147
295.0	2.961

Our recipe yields 257.5 keV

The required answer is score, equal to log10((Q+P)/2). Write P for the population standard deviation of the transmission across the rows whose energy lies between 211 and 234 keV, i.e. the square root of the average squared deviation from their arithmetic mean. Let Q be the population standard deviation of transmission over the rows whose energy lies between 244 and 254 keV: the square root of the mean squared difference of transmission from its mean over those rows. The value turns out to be -0.77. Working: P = 0.17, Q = 0.2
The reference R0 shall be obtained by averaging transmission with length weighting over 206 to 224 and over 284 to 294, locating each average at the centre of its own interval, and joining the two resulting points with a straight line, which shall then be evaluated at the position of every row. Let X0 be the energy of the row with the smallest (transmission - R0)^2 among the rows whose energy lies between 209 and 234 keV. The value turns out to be 210.0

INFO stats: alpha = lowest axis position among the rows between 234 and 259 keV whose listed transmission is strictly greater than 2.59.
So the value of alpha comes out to 235.0 keV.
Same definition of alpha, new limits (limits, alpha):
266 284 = 280.0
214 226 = 217.5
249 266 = 250.0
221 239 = 222.5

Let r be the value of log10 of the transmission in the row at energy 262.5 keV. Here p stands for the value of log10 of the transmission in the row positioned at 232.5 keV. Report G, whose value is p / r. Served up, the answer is 3.5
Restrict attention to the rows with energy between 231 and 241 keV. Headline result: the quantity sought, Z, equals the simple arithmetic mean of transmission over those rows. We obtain 3.00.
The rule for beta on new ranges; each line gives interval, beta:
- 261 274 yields 272.5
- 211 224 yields 215.0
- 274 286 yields 277.5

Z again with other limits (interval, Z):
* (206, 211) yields 2.59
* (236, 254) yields 2.73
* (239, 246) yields 2.85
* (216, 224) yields 2.95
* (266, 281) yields 2.11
